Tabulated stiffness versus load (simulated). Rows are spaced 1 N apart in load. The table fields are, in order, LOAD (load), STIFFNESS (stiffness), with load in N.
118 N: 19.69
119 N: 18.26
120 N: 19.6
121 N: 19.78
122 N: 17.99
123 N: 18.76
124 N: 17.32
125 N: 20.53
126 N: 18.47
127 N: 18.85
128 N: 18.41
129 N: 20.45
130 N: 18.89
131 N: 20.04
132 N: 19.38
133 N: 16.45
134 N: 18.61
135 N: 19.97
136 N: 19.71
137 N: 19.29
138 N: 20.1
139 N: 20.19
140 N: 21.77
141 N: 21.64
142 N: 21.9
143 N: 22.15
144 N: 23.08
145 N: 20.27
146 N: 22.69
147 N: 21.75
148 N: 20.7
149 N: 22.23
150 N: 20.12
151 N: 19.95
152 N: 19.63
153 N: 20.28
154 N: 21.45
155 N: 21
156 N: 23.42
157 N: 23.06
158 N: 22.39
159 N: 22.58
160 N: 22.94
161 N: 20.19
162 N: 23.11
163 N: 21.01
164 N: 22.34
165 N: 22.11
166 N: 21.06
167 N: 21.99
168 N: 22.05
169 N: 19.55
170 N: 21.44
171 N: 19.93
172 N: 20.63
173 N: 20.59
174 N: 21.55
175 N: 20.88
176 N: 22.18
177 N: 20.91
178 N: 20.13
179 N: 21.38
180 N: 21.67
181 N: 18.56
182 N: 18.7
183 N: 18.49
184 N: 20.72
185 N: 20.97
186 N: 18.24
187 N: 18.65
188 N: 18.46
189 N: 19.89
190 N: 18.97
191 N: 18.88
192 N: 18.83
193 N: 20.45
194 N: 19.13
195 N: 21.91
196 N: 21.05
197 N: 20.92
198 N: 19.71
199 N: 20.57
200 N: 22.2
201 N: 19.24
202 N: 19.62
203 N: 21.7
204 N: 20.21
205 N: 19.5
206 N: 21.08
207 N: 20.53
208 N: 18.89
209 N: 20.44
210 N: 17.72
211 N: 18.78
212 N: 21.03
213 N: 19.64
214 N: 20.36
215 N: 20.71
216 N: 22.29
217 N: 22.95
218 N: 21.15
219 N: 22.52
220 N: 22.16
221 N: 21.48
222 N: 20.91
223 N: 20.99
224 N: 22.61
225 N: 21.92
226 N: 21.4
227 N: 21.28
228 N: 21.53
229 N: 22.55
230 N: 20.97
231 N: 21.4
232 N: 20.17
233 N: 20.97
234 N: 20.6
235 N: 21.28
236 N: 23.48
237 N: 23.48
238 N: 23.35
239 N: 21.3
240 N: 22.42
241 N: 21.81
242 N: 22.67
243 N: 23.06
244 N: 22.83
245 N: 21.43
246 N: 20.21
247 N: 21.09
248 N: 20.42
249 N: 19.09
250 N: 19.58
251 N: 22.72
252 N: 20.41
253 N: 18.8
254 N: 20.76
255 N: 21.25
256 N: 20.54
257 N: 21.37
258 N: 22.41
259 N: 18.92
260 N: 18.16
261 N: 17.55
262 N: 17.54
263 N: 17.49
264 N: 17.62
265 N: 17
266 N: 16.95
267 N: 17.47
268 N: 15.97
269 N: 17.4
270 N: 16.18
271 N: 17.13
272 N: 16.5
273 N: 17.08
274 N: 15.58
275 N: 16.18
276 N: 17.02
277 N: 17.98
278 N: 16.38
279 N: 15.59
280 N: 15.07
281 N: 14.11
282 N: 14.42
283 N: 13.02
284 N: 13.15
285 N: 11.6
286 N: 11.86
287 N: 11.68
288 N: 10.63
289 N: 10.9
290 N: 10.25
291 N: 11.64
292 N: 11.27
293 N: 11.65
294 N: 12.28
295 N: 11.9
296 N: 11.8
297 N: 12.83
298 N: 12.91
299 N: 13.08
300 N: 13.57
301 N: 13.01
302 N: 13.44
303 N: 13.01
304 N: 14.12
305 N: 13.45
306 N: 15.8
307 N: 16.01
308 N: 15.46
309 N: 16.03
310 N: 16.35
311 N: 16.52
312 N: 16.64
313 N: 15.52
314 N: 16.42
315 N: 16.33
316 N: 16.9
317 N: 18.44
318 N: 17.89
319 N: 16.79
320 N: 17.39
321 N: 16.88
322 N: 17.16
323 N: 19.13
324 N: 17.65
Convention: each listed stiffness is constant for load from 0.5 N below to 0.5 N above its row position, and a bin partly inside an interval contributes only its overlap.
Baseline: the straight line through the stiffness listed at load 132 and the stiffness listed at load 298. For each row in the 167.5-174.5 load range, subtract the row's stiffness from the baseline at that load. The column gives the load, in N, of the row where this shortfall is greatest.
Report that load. 169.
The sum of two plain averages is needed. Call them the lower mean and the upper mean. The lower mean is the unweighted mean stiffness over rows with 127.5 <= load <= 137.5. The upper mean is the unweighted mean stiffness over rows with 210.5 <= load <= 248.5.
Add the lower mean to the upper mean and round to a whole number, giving 41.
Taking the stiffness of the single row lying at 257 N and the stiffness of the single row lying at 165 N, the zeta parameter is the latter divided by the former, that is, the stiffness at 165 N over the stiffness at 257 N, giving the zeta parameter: 1.03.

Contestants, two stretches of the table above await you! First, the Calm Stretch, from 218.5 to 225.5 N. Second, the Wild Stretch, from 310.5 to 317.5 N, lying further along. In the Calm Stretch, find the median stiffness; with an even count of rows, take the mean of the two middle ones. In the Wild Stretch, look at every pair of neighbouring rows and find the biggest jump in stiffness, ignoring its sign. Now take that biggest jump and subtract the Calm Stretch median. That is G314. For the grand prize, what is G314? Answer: -20.4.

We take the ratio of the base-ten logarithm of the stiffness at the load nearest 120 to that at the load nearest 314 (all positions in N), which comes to 1.06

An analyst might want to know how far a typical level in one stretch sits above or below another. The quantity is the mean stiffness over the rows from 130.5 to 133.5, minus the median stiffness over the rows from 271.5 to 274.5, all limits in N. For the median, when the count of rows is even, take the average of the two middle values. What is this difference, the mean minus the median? 2.1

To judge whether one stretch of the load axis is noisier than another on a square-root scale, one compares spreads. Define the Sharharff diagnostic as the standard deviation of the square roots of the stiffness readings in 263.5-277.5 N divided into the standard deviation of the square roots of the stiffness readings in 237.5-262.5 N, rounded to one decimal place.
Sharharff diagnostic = 2.3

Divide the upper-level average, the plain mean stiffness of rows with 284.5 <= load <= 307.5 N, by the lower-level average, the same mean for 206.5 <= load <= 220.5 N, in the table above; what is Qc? 0.61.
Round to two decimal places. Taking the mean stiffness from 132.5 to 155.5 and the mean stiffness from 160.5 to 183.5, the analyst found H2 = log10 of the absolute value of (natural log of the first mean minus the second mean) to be 1.25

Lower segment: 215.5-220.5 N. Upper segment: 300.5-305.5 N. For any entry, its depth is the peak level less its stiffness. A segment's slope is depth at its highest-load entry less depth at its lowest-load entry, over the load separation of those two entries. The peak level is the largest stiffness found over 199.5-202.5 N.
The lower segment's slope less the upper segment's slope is 0.1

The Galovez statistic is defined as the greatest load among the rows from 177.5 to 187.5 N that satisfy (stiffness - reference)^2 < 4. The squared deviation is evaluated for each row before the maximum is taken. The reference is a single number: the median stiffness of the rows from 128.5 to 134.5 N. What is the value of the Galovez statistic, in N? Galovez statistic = 187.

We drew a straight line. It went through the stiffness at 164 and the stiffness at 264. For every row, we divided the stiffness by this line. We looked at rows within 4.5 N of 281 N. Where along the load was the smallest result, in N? 285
